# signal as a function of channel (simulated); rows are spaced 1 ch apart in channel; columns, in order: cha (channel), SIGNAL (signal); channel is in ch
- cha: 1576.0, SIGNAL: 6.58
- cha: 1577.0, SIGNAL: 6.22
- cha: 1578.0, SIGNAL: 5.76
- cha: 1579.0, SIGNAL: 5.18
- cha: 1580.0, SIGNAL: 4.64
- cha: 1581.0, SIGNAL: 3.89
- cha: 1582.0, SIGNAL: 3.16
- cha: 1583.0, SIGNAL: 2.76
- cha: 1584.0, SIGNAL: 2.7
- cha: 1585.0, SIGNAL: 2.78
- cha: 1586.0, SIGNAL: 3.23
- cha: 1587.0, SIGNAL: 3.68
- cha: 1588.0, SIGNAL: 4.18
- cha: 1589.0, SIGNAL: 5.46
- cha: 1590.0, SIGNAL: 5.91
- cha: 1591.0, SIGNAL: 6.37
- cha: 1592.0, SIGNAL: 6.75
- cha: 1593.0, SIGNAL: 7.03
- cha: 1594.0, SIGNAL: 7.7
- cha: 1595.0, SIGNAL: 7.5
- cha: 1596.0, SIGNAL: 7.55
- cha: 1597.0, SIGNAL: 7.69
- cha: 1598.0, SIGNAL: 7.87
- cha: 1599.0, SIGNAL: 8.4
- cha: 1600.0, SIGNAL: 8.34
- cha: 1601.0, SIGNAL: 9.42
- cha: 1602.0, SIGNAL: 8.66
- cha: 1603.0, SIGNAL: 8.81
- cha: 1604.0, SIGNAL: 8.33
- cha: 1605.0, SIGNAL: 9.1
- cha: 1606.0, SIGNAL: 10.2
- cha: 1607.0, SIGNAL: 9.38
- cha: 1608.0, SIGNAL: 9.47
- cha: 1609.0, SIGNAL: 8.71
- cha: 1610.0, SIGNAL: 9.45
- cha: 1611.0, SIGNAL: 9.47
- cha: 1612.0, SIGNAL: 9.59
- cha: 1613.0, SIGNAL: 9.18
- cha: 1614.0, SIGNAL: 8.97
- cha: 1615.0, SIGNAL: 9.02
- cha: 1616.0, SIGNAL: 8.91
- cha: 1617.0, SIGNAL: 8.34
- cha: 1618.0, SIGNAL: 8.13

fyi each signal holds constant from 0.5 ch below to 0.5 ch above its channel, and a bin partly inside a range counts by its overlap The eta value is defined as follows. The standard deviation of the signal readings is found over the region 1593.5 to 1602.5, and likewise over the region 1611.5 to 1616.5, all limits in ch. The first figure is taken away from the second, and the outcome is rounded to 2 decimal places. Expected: -0.36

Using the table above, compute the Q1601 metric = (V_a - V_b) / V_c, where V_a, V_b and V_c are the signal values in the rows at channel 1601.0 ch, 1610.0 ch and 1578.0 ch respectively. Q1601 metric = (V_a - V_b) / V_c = -0.01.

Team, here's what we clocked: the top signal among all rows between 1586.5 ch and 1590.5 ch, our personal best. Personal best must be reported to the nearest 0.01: 5.91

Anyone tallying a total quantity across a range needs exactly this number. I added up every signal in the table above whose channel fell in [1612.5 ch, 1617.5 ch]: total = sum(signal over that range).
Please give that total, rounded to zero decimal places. 44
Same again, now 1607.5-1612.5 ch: 47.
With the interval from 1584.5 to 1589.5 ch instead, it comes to 19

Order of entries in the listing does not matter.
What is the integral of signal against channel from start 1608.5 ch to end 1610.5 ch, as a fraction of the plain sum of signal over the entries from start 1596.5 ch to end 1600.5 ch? 0.6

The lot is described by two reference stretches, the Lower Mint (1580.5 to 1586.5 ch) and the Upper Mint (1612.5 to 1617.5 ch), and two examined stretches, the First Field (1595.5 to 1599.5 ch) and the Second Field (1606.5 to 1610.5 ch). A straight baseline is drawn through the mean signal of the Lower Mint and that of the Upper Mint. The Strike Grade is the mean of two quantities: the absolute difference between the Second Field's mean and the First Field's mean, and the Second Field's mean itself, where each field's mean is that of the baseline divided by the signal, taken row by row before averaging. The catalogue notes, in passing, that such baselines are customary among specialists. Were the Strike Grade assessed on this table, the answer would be 0.472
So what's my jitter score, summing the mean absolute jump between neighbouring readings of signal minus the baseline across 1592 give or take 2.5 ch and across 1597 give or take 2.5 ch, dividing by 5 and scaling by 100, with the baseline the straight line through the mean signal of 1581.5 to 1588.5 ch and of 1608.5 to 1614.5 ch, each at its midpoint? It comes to 7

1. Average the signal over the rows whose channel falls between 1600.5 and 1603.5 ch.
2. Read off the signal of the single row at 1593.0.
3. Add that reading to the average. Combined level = 16.0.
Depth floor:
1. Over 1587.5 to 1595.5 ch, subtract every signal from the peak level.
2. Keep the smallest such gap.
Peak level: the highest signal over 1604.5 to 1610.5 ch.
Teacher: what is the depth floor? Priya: 2.5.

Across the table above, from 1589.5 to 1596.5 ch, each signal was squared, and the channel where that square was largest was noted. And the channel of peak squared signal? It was 1594.0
